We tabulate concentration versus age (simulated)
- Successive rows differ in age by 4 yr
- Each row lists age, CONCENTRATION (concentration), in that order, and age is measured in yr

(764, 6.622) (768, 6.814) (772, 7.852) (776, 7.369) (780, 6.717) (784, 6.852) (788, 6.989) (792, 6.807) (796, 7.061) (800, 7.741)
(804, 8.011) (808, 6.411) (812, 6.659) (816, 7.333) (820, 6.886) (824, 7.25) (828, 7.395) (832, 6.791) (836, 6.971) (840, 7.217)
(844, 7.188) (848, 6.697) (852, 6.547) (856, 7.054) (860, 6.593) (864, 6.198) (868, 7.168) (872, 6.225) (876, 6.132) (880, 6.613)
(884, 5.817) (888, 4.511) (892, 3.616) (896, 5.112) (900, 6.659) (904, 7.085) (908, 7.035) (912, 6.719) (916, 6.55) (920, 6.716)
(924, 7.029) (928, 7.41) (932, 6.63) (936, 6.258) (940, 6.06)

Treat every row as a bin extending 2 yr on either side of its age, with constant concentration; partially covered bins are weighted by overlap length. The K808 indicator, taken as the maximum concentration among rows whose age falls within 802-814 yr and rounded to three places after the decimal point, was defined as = 8.011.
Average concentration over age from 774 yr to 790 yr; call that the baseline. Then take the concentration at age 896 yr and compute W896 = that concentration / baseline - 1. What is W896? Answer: -0.27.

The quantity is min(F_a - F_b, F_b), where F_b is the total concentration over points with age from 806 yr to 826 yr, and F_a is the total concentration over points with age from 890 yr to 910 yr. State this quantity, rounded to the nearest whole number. -5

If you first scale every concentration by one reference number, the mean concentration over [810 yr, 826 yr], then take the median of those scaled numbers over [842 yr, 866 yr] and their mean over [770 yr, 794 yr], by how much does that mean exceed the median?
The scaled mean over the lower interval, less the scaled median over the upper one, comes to 0.06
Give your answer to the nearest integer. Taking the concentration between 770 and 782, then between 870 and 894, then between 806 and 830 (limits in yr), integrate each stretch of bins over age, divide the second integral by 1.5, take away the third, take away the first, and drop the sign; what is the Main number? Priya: 168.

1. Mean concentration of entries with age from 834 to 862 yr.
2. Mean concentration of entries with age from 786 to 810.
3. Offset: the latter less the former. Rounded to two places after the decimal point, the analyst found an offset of 0.27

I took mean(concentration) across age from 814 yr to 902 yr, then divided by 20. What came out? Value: 0.323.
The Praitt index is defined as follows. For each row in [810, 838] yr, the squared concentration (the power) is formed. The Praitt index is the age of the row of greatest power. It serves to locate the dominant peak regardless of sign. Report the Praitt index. 828 yr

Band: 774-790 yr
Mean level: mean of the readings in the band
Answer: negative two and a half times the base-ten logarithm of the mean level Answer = -2.11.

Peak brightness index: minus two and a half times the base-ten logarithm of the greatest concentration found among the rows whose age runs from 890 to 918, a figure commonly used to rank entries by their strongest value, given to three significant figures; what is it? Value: -2.13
